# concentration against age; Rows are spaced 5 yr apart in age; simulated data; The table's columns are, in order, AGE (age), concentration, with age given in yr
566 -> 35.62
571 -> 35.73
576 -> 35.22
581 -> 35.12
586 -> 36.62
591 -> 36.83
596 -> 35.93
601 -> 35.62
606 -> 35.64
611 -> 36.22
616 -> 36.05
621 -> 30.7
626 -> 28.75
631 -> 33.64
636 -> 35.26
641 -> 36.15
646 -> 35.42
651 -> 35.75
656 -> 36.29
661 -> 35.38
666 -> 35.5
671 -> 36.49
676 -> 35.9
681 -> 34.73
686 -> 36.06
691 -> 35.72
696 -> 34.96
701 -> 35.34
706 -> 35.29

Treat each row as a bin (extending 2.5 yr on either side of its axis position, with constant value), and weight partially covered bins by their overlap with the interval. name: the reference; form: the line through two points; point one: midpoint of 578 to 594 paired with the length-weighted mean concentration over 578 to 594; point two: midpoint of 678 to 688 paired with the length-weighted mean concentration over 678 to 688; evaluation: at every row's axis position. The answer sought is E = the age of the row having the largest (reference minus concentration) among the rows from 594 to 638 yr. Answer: 626 yr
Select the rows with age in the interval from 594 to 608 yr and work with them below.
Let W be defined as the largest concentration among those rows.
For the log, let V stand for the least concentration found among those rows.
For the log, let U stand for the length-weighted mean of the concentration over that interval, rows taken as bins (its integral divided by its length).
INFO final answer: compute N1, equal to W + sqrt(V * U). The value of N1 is 71.6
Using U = 35.7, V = 35.62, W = 35.93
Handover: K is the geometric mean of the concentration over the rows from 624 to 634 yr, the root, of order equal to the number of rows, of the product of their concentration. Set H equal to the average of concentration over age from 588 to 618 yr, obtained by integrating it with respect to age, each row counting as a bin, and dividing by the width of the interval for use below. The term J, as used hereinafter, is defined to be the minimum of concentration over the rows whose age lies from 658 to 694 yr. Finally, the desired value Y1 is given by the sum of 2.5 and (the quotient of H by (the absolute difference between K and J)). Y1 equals 12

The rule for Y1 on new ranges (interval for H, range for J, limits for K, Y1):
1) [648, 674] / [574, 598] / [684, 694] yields 49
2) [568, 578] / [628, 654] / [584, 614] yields 17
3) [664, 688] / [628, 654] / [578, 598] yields 17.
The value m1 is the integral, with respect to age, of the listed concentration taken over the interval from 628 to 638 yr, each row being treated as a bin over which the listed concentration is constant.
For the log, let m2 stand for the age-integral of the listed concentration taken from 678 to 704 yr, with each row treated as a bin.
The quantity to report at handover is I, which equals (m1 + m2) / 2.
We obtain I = 630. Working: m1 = 341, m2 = 920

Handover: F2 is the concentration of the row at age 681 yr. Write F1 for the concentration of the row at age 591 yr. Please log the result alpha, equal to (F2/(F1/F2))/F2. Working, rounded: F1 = 36.83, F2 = 34.73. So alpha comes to 0.94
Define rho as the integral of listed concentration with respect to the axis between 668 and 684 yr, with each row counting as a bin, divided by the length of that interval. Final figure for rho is 35.7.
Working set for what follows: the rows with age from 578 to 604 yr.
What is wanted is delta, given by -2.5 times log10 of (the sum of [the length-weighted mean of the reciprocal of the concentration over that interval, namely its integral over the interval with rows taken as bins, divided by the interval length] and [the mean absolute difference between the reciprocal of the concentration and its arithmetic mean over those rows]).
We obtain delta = 3.87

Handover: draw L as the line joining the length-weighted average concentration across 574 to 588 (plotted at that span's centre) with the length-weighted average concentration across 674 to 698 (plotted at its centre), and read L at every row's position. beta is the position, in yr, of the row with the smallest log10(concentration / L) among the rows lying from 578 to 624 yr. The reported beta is 621 yr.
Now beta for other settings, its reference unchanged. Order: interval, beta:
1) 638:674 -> 661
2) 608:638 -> 626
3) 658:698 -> 681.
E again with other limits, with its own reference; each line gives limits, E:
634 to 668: 636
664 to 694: 681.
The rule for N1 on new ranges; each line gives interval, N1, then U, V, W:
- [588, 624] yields 69.7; 35.2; 30.7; 36.83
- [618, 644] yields 67.0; 33.0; 28.75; 36.15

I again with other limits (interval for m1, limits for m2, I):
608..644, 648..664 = 896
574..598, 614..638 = 825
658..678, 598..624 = 810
